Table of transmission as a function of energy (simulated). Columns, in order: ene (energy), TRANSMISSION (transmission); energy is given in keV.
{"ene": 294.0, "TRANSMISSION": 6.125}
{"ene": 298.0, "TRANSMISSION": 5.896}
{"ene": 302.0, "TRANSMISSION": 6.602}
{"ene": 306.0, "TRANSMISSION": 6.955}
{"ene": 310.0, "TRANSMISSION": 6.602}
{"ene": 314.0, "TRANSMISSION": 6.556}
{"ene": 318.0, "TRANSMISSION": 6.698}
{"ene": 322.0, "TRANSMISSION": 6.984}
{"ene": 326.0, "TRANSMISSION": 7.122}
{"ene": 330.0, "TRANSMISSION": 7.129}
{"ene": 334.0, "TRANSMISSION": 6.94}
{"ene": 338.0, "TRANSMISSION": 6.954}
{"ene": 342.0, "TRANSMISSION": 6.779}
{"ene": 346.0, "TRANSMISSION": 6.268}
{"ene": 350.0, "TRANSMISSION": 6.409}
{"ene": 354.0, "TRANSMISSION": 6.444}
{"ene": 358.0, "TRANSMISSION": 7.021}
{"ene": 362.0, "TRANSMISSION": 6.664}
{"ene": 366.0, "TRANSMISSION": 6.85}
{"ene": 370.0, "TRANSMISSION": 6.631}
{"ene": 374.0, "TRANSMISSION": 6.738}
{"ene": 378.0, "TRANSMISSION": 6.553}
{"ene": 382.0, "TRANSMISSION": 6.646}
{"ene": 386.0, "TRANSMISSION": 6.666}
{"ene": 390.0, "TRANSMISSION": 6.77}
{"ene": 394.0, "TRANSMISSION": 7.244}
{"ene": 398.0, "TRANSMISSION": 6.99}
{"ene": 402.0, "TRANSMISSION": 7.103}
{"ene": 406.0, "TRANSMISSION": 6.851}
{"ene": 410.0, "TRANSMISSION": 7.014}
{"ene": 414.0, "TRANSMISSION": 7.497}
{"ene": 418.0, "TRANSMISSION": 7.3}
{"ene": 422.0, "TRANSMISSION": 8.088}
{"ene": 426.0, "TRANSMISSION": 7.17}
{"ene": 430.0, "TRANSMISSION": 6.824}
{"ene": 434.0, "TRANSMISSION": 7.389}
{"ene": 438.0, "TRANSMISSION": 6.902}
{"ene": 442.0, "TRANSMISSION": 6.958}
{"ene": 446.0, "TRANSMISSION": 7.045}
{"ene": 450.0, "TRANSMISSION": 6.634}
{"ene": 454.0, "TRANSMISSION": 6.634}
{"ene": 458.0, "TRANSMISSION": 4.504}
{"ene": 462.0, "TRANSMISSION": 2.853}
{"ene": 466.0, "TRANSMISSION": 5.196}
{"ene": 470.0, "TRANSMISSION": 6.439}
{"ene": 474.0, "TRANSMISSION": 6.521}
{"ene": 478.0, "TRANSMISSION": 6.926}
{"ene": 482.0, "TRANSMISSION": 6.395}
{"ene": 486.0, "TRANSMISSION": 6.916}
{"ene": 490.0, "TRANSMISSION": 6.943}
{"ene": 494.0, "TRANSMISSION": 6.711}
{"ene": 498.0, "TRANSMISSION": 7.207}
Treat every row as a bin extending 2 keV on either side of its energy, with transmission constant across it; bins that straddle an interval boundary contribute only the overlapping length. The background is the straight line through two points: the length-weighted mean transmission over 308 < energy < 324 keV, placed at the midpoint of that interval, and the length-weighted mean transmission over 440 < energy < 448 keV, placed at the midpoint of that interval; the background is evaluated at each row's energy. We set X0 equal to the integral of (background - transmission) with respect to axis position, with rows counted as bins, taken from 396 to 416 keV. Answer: -4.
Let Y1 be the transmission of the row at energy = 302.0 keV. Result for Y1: 6.602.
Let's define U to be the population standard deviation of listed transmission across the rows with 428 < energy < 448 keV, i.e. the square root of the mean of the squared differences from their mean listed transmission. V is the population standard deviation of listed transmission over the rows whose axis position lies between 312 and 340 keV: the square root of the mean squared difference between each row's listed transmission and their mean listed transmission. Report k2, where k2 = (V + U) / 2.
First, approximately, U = 0.20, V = 0.20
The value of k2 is 0.20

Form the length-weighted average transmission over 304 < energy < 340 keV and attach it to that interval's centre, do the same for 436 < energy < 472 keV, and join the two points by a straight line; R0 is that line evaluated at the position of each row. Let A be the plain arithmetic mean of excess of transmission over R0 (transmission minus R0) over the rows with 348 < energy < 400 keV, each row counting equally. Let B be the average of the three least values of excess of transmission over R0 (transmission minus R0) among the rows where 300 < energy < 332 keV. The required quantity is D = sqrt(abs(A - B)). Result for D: 0.80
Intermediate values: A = 0.2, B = -0.39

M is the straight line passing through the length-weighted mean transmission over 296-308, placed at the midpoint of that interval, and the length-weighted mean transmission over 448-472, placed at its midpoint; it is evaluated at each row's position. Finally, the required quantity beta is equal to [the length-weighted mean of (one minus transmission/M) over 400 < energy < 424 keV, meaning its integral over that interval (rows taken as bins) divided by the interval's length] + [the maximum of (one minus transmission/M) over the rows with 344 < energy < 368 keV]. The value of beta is -0.29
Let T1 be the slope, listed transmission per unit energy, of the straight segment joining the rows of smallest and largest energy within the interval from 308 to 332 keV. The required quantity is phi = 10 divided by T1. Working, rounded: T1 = 0.03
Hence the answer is 380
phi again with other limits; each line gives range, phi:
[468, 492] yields 397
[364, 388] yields -1087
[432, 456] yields -265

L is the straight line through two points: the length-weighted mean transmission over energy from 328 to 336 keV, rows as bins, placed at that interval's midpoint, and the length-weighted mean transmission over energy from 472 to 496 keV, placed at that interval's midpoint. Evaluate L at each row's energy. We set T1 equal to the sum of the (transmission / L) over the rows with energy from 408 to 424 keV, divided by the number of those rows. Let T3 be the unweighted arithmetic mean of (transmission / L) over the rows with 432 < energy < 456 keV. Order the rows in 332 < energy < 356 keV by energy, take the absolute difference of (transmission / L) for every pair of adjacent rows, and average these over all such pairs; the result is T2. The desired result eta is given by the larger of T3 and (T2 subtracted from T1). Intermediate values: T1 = 1.09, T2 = 0.025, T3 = 1.02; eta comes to 1.06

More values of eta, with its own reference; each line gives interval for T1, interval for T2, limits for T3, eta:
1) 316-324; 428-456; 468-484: 0.97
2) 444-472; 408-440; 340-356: 0.92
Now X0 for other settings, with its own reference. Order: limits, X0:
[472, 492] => 7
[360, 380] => 3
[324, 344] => -5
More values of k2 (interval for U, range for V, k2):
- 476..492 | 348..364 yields 0.24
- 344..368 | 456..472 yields 0.78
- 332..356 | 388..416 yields 0.25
